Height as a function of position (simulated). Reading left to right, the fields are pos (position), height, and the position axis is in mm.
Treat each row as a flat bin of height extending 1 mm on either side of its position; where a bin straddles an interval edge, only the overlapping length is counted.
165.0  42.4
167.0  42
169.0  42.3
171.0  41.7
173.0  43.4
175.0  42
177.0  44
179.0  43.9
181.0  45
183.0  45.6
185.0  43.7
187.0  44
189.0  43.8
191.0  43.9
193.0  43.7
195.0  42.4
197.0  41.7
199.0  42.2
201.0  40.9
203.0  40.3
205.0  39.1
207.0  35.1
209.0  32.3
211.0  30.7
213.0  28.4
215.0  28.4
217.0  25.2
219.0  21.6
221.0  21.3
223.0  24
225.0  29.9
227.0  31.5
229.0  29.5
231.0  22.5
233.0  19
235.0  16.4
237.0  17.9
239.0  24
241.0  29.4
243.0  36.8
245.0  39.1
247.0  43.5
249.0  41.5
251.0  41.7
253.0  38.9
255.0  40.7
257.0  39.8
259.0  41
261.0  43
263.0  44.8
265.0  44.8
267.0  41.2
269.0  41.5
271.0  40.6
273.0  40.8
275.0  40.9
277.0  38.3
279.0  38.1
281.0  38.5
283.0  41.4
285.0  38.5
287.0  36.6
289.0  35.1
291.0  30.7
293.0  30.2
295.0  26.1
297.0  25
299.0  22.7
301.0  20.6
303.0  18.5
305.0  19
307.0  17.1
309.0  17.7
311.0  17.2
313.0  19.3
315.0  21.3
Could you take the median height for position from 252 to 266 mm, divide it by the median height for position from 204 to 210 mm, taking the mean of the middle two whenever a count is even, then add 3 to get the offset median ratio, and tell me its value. 4.2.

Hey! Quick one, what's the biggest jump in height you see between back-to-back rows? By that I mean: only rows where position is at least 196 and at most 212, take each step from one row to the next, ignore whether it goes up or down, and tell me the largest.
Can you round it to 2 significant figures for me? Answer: 4.0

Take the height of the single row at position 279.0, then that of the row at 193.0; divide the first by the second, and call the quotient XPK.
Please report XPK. 0.87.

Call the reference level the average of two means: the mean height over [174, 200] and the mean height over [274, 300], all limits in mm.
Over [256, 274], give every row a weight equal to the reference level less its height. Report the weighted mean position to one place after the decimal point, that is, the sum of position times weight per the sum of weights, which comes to 264.7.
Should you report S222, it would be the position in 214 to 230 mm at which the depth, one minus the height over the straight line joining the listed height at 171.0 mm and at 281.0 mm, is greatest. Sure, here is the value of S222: 221.0 mm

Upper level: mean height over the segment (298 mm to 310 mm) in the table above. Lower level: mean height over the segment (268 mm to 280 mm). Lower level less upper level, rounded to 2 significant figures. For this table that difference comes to 21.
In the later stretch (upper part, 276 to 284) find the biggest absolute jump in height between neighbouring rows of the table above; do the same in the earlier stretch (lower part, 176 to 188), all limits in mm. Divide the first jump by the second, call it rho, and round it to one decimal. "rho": 1.5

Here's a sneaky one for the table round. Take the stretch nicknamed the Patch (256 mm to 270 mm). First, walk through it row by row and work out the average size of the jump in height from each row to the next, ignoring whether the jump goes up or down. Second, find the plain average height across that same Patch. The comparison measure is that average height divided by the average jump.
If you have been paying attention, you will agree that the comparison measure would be 29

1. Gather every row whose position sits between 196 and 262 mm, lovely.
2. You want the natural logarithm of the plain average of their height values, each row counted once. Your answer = 3.49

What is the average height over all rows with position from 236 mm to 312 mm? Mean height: 34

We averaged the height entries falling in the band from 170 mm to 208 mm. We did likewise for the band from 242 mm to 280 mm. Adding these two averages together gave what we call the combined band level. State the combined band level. 83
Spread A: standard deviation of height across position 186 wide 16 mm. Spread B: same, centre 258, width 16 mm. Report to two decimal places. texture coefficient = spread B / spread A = 3.11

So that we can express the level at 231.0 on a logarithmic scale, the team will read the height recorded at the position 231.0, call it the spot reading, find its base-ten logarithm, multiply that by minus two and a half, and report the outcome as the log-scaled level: -3.4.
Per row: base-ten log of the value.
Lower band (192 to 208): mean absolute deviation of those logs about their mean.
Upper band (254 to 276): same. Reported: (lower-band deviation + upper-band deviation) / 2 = 0.017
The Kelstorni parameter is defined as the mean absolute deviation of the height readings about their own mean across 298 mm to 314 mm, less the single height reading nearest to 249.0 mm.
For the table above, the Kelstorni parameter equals -40.1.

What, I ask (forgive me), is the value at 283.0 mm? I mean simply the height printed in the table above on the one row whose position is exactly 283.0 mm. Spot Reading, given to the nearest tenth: 41.4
